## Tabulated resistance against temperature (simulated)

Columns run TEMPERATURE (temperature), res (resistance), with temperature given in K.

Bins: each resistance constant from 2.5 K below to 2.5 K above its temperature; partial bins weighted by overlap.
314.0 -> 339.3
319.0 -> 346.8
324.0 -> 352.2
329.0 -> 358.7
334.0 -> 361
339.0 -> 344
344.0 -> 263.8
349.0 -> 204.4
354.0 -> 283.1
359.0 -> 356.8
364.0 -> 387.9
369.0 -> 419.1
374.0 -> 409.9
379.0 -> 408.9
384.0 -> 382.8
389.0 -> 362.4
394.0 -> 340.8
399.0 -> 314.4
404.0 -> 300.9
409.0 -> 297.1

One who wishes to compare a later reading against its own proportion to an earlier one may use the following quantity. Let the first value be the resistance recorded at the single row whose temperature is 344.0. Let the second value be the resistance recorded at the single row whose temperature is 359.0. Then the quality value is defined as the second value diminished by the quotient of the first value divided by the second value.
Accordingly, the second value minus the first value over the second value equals 356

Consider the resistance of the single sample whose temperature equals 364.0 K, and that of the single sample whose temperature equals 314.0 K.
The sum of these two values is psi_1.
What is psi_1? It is 727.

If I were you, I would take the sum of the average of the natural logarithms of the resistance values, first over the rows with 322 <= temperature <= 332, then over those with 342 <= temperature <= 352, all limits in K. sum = 11.3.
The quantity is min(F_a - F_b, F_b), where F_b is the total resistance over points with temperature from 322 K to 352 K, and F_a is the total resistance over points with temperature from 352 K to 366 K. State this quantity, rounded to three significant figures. -856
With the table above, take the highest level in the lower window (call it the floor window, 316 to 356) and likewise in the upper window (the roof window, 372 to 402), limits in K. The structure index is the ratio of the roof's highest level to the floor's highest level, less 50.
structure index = -48.86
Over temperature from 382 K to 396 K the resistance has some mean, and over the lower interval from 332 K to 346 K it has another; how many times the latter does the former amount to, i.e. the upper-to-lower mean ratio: 1.12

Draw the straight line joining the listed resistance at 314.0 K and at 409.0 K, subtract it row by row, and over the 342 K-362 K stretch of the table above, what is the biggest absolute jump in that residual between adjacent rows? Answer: 81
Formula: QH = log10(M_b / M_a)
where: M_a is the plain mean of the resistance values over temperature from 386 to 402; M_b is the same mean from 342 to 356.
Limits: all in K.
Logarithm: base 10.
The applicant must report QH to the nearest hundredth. -0.13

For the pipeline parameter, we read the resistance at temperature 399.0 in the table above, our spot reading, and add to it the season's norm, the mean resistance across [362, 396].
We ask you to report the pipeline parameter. 702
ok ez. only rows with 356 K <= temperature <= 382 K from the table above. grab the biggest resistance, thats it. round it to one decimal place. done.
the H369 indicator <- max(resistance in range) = 419.1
